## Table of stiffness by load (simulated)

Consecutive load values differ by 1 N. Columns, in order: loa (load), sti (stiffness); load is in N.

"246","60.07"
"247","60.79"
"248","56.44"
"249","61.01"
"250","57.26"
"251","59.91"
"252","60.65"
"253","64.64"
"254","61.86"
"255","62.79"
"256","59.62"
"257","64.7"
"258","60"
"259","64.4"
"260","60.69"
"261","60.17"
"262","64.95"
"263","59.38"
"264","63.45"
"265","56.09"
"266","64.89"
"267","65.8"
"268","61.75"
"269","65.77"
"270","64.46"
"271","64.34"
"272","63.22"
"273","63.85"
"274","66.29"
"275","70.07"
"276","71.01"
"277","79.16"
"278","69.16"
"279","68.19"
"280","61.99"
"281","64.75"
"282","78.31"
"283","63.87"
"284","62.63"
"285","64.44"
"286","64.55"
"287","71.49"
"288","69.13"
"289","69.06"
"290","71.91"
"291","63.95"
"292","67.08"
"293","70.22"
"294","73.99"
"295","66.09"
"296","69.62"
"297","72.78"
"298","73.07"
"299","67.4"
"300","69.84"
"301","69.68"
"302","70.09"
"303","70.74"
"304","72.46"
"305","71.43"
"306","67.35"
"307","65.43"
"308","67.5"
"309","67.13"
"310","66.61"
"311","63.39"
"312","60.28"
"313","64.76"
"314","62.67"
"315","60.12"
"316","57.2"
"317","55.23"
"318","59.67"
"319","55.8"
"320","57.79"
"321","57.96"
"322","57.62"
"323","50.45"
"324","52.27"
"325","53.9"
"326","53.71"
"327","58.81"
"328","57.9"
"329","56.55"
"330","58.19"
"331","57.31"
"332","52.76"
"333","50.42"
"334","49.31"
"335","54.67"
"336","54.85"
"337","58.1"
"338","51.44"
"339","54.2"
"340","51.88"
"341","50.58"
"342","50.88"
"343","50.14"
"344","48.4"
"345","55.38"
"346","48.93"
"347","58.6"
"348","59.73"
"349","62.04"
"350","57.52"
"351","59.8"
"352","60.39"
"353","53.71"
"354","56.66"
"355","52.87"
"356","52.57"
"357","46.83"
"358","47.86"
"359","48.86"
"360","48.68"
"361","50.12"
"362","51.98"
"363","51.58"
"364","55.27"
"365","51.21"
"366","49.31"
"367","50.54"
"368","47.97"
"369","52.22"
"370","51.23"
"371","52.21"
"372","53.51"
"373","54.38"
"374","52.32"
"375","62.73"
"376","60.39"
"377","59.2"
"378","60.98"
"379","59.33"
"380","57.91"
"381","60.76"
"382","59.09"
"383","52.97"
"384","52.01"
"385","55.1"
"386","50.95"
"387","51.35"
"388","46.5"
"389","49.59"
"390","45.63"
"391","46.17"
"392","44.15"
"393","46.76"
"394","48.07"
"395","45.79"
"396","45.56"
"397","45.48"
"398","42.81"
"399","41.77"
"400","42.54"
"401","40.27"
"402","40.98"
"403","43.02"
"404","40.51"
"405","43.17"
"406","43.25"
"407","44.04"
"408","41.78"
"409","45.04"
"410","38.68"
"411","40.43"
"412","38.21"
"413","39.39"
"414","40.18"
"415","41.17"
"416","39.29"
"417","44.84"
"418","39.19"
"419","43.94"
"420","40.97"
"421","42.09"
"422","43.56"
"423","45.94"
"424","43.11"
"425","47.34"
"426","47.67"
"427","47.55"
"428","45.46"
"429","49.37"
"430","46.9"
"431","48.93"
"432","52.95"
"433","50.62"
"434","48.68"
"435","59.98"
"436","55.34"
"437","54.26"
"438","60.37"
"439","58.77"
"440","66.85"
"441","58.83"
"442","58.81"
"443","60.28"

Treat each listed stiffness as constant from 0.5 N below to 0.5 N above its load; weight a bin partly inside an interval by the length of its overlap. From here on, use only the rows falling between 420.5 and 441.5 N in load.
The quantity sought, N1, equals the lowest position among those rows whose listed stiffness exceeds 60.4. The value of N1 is 440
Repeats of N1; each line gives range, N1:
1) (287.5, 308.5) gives 288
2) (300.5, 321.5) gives 301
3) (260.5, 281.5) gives 262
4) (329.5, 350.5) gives 349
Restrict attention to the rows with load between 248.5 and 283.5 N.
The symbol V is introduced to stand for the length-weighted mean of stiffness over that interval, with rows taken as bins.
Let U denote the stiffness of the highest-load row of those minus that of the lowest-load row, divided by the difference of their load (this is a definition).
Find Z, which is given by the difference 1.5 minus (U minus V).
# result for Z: 66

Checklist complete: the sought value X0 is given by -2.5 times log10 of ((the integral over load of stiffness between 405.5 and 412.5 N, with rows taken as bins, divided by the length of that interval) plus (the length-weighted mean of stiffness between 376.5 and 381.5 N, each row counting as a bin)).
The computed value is -5.01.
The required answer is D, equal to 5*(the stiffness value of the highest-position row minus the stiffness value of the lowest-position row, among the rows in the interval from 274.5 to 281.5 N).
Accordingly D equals -27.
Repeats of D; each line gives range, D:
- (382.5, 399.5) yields -56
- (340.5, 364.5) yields 23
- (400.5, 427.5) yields 36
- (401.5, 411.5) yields -3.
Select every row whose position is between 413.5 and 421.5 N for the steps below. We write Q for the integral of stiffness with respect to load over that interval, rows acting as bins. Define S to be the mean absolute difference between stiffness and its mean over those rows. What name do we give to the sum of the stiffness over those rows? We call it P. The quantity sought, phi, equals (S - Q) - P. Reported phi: -662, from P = 332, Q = 332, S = 1.6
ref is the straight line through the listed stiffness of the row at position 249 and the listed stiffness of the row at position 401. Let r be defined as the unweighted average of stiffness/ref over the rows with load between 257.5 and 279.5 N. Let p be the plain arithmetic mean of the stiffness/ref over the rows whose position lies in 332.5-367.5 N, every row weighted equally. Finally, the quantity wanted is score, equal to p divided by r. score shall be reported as 1.01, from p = 1.12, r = 1.11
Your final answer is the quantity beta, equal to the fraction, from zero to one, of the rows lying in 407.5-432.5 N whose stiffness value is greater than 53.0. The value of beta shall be 0.0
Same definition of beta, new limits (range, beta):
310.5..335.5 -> 0.8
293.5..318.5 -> 1.0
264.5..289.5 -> 1.0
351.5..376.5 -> 0.3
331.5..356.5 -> 0.5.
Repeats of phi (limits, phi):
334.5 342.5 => -851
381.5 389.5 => -832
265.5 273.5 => -1027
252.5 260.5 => -996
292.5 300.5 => -1124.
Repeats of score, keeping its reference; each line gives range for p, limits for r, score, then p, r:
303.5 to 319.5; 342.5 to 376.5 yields 1.04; 1.21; 1.16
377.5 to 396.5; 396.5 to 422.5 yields 1.14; 1.22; 1.07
